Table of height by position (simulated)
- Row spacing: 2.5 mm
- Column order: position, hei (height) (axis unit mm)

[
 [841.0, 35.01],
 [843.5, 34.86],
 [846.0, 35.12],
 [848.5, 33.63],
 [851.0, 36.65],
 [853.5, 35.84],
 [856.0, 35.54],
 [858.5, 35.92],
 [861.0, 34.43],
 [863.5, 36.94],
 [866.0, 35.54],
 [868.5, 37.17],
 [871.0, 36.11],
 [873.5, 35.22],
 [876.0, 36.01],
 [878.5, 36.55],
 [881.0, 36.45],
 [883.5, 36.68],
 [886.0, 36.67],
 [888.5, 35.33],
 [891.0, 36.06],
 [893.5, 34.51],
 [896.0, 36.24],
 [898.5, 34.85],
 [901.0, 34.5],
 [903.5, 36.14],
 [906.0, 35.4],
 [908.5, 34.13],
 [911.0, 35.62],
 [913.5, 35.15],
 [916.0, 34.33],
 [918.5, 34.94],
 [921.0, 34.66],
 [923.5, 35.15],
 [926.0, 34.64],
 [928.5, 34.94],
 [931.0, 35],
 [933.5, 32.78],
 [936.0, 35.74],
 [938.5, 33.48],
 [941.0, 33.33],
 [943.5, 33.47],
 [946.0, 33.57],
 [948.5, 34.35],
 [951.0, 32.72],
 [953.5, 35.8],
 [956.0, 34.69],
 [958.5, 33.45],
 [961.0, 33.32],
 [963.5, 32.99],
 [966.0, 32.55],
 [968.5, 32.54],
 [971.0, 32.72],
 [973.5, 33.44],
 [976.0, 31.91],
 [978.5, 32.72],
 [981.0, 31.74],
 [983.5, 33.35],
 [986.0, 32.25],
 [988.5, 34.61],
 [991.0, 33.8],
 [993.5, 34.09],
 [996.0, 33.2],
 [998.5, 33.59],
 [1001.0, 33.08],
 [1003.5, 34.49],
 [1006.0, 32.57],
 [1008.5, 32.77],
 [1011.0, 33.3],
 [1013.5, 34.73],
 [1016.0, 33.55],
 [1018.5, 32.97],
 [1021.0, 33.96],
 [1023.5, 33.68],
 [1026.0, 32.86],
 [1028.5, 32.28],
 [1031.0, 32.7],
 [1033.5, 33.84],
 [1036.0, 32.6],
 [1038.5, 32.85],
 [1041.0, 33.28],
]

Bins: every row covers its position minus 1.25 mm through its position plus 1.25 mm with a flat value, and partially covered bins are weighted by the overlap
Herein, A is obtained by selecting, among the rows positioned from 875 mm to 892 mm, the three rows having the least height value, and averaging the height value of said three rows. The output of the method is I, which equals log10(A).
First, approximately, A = 35.8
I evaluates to 1.55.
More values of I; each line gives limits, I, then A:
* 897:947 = 1.52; 33.2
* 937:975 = 1.51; 32.6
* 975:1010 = 1.50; 32.0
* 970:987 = 1.50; 32.0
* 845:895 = 1.53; 34.2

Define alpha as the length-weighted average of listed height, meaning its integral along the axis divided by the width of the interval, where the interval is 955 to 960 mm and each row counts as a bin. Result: 34.0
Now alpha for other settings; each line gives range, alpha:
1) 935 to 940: 34.5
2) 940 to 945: 33.4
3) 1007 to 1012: 33.0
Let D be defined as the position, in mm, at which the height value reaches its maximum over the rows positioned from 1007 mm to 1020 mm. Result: 1013.5 mm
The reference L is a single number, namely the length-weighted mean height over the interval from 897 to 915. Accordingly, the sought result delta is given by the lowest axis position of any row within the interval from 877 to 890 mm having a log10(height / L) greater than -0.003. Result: 878.5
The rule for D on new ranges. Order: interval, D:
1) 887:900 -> 896.0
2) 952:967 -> 953.5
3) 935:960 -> 953.5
